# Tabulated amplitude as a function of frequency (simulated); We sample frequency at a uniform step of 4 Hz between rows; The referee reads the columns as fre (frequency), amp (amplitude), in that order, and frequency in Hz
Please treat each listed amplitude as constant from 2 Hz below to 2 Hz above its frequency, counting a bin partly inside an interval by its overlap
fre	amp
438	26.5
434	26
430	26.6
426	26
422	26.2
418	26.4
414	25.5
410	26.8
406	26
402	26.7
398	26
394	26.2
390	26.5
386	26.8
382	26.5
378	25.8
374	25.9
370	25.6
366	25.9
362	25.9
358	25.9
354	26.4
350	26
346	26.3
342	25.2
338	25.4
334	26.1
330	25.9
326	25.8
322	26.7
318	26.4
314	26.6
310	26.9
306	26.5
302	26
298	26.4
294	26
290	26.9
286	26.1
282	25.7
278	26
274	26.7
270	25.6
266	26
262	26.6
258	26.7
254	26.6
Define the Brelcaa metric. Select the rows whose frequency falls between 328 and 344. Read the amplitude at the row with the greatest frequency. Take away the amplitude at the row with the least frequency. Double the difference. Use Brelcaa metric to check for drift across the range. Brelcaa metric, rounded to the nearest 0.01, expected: -1.40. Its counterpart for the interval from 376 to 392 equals 1.40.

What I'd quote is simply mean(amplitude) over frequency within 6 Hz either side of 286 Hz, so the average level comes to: 26.2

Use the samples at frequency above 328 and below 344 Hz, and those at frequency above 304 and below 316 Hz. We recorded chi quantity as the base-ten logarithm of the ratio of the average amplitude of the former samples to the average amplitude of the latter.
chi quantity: -0.017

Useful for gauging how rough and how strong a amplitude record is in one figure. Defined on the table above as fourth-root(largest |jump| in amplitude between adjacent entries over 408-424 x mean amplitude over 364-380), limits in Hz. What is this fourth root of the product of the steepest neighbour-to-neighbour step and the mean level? 2.4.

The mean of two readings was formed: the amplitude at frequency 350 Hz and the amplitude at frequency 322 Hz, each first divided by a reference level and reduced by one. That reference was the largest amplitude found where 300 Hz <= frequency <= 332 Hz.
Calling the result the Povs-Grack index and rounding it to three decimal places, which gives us -0.020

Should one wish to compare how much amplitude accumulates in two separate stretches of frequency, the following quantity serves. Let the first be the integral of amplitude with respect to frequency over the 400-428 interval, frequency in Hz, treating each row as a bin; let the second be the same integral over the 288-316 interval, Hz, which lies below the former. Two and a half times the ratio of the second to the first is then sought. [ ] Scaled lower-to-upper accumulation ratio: 2.52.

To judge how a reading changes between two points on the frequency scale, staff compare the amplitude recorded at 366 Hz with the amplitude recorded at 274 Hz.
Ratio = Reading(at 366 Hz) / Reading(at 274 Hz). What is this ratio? 0.97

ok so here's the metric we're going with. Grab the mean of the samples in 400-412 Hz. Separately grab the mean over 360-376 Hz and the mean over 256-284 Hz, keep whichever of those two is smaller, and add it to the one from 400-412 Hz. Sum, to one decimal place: 52.3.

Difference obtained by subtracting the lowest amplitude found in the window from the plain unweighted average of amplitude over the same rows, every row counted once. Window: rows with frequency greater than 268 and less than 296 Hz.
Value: 0.5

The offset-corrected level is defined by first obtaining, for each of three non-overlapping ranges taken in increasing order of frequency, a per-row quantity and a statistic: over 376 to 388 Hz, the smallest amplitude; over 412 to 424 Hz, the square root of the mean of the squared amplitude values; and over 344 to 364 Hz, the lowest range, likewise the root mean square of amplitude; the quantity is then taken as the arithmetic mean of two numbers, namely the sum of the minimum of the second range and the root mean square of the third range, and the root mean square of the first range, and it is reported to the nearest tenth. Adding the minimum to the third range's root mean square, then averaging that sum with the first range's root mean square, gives 39.0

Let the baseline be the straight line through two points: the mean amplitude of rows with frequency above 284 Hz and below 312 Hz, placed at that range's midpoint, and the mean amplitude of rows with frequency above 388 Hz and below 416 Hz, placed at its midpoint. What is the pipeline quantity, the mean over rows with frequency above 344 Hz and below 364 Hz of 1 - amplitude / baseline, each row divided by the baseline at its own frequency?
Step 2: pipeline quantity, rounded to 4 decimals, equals 0.0082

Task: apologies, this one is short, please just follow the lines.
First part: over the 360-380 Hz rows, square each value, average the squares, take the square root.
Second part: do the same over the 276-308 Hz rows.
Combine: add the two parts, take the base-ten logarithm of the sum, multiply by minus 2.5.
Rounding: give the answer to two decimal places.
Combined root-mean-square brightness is -4.29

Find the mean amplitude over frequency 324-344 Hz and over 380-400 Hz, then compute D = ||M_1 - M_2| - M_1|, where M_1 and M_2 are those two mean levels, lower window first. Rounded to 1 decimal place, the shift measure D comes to 25.0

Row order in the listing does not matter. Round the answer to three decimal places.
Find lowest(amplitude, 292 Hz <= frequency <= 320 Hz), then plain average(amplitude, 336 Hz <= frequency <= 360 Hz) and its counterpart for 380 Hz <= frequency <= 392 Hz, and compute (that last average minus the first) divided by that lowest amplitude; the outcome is 0.028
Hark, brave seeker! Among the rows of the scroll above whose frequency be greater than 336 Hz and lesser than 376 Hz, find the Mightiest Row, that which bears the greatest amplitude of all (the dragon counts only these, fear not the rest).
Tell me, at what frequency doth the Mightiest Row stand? 354 Hz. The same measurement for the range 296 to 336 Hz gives 310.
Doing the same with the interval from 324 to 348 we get 346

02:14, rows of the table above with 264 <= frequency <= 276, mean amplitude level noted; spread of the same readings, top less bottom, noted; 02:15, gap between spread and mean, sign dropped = 25.0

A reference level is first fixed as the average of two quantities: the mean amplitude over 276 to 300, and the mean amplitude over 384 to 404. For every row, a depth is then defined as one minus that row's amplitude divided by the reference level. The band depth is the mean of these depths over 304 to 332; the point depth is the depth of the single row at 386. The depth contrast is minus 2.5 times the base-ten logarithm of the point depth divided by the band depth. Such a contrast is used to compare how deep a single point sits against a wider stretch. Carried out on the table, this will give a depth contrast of -1.9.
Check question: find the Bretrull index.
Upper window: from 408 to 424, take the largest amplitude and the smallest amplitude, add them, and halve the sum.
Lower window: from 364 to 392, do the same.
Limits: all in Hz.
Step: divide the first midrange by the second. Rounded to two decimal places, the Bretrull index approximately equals 1.00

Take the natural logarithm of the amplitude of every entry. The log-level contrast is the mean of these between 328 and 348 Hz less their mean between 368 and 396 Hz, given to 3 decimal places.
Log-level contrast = -0.016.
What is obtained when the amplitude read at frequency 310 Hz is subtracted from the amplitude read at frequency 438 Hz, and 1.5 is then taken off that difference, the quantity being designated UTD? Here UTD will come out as -1.90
